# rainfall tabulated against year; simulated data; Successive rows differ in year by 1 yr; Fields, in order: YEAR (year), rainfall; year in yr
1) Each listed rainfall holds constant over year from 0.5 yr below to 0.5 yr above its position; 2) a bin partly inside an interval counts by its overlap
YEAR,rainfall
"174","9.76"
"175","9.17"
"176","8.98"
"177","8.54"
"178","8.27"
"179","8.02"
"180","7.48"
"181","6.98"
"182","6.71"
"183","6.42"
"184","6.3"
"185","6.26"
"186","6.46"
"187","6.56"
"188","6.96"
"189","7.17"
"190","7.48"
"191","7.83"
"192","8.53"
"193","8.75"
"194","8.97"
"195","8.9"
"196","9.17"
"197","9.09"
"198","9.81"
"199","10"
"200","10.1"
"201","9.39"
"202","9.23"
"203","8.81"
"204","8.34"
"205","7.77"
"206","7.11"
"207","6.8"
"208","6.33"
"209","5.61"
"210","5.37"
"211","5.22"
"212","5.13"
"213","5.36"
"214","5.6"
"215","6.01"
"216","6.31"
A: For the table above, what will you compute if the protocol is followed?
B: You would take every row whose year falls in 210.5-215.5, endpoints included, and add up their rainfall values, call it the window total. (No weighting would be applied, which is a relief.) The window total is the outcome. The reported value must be 27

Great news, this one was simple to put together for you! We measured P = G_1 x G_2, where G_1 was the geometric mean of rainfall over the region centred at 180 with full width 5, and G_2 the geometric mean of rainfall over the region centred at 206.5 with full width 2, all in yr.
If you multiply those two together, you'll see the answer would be 52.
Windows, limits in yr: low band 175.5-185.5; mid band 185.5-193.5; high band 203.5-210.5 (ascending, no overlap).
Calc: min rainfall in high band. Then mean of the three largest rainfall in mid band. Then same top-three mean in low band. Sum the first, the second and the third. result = 22.3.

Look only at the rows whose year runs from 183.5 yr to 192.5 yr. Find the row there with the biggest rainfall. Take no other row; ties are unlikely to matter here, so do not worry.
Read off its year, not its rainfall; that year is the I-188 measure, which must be 192 yr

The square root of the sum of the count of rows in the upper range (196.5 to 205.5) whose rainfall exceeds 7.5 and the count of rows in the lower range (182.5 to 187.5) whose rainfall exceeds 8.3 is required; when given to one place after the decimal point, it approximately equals 3.0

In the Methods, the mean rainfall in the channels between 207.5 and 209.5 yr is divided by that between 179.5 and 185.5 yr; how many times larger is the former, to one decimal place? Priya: 0.9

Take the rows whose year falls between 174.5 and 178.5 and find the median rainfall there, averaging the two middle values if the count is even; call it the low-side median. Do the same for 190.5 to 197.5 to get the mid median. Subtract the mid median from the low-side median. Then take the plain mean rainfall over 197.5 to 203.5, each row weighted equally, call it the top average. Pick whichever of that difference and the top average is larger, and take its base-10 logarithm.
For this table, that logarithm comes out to 0.98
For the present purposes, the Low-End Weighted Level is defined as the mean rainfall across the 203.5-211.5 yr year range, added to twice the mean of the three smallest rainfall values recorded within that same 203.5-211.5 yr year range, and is 17.4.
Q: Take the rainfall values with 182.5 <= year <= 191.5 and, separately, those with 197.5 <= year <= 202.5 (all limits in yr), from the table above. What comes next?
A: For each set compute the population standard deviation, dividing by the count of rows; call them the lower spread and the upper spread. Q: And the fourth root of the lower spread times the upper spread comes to 0.65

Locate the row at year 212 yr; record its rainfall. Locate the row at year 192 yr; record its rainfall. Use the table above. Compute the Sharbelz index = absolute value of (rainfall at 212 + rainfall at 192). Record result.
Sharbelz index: 13.7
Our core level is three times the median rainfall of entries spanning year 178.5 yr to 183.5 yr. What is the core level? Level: 20.9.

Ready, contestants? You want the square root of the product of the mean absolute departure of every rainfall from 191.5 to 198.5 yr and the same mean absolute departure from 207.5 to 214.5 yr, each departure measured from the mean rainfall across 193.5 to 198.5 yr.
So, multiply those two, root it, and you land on 1.1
